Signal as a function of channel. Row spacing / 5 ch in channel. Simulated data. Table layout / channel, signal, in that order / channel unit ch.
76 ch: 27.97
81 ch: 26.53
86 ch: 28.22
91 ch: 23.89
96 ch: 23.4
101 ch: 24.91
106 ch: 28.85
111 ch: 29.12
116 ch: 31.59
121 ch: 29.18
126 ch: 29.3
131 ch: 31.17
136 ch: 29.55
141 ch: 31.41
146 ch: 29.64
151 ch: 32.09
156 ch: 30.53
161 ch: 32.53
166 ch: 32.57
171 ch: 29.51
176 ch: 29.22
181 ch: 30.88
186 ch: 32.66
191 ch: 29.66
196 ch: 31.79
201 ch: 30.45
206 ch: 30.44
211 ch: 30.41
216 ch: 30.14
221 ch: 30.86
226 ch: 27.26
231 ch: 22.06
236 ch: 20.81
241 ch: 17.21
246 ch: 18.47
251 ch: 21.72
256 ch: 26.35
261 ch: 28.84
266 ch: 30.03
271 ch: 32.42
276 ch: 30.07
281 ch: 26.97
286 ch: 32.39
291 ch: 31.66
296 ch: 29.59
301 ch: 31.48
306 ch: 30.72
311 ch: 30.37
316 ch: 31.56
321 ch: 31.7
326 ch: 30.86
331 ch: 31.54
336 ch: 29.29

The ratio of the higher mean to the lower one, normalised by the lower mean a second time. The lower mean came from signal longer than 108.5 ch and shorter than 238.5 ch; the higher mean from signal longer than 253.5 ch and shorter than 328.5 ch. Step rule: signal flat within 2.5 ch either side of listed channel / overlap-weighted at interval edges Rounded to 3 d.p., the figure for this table 0.034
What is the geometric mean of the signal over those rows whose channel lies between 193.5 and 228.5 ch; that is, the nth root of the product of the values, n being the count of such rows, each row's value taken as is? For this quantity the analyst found 30.2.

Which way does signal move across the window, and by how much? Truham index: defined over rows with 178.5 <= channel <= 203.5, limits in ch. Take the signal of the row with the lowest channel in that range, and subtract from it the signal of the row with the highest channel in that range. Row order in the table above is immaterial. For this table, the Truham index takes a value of 0.4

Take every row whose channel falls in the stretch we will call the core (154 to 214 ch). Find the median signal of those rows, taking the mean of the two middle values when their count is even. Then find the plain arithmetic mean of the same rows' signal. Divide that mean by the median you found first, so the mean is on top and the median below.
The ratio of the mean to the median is 1.01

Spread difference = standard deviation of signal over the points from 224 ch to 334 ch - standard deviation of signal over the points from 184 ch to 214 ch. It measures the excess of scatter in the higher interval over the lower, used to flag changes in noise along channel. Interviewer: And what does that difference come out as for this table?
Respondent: 3.6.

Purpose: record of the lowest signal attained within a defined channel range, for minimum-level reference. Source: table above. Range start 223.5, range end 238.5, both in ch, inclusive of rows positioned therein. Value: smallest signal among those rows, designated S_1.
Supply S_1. 20.81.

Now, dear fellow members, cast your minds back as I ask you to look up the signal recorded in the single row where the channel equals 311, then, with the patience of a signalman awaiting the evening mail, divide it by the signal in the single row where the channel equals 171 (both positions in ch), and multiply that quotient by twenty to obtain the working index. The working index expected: 20.6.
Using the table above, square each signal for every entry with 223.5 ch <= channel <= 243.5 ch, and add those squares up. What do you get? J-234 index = 1959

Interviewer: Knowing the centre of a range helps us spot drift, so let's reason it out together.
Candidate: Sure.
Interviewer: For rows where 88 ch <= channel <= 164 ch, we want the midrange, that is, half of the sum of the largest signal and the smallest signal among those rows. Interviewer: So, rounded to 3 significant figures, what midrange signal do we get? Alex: 28.0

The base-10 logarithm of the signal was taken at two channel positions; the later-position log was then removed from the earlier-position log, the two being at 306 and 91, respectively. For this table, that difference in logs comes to -0.109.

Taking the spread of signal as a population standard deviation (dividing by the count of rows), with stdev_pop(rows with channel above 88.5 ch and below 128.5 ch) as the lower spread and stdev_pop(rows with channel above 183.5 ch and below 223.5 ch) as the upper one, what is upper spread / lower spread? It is 0.32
